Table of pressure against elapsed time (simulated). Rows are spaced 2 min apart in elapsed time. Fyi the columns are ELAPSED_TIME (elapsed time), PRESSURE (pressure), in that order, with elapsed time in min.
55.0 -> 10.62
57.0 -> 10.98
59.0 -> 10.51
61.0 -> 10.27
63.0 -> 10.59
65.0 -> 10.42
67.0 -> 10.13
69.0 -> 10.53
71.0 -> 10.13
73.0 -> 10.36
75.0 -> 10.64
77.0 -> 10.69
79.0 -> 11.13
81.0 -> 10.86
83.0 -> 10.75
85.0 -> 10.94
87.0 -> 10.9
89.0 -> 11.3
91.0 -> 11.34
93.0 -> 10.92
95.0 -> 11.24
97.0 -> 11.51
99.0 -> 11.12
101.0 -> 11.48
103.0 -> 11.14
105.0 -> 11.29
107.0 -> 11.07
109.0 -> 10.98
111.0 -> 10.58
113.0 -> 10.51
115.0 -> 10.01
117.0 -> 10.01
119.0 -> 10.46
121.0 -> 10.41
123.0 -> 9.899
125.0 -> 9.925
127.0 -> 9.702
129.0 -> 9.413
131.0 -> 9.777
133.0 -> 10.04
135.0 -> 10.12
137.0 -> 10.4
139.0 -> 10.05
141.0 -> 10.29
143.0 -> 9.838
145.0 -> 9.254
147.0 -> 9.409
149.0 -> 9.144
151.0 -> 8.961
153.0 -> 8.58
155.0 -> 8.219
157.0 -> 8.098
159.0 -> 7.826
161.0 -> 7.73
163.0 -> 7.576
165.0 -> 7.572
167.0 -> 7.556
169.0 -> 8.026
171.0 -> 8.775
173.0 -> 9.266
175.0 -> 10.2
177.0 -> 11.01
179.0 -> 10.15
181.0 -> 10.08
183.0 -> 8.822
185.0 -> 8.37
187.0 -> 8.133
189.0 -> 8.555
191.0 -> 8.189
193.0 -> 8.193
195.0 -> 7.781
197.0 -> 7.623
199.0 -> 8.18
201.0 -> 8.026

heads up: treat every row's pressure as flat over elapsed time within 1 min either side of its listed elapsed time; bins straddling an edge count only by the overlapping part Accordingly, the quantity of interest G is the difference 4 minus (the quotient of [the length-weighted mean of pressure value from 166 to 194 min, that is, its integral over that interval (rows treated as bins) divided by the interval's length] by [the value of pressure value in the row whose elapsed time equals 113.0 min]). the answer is 3.15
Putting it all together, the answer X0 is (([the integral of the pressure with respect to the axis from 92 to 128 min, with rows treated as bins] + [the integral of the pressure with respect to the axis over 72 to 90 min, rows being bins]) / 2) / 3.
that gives 97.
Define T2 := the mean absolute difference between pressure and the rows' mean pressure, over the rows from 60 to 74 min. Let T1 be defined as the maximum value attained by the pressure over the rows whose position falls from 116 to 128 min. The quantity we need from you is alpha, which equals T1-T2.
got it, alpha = 10.3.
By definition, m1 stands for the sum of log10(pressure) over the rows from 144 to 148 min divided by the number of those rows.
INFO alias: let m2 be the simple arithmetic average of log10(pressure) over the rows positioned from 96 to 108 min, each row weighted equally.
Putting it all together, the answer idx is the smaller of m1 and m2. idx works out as 0.97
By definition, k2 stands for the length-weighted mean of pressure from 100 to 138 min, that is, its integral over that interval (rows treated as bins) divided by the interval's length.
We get 10.4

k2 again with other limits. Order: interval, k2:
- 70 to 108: 11.0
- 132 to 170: 8.9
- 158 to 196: 8.6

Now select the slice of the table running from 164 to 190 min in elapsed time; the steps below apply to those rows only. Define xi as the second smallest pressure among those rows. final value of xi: 7.572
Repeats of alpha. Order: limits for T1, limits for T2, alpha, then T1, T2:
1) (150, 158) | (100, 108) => 8.8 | 8.961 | 0.14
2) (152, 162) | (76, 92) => 8.4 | 8.58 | 0.20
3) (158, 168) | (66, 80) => 7.6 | 7.826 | 0.26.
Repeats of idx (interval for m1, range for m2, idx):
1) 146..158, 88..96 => 0.94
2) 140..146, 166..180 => 0.96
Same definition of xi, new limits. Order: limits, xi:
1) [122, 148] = 9.409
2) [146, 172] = 7.572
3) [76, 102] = 10.75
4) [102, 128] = 9.899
